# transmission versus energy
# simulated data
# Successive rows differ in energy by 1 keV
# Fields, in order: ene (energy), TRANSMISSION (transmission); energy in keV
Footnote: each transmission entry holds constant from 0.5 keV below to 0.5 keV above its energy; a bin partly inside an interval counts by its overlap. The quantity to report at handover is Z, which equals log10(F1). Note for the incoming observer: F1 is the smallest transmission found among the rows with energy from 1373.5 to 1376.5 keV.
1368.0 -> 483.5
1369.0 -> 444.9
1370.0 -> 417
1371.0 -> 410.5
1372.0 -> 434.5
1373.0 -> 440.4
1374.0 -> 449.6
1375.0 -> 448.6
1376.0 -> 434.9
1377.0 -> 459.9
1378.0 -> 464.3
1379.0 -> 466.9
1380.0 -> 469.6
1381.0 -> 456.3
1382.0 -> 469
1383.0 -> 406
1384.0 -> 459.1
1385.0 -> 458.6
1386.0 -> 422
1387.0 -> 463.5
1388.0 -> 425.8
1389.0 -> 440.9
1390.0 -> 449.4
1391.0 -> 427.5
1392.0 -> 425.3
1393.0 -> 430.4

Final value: 2.64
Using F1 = 434.9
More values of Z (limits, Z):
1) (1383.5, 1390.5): 2.63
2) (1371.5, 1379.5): 2.64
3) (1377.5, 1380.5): 2.67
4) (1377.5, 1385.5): 2.61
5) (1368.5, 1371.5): 2.61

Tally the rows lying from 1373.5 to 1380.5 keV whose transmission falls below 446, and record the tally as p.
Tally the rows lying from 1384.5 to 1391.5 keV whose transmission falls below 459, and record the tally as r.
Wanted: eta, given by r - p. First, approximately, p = 1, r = 6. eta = 5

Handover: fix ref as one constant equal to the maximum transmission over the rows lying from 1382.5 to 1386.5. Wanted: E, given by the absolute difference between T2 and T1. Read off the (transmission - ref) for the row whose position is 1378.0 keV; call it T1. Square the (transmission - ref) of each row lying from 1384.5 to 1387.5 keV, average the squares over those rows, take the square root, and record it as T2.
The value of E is 16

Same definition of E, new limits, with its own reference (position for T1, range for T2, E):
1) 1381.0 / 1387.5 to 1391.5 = 28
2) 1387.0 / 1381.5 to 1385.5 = 23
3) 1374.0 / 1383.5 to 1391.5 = 32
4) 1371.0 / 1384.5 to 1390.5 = 71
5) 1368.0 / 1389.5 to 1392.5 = 3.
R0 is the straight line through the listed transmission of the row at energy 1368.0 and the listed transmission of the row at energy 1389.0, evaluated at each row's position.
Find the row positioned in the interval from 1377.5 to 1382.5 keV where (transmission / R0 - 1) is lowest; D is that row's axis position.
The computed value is 1381.0 keV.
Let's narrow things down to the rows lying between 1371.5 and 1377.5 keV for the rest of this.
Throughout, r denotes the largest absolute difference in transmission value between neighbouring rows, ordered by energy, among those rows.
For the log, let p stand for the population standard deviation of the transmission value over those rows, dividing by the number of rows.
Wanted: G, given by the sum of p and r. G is 34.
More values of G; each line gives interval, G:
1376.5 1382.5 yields 18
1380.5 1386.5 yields 86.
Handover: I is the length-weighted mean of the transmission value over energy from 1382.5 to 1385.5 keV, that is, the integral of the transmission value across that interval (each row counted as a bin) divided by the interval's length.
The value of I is 441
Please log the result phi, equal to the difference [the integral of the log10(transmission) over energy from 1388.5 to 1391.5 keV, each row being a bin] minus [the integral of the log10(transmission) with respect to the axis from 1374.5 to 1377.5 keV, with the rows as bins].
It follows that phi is -0.03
